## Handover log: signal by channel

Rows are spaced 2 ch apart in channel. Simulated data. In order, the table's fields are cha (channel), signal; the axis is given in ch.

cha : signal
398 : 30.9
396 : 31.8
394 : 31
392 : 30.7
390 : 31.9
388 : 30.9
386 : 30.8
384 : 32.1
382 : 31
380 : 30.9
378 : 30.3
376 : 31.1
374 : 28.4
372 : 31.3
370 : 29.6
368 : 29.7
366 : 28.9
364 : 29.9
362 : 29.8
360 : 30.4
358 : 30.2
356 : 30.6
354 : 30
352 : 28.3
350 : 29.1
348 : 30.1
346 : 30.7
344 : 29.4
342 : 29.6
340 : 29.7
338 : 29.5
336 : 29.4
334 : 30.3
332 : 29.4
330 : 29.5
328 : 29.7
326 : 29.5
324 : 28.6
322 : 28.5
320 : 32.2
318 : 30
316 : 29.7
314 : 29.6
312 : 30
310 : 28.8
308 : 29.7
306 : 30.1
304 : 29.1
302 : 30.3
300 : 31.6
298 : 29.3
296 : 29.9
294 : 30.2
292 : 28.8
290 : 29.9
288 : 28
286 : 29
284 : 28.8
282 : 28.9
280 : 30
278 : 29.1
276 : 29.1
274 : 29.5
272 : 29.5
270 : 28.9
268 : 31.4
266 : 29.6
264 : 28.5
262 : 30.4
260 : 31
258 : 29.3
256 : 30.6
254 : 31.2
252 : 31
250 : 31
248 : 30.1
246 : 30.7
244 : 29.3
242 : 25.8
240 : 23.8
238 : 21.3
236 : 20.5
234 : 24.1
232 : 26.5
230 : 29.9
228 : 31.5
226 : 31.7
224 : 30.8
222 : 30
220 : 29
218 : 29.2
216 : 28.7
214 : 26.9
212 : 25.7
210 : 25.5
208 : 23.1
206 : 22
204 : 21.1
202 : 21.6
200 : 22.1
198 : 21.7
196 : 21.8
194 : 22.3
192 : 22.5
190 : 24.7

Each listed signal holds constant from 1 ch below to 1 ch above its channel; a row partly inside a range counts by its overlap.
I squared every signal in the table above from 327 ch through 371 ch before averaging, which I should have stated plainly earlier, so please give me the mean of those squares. 883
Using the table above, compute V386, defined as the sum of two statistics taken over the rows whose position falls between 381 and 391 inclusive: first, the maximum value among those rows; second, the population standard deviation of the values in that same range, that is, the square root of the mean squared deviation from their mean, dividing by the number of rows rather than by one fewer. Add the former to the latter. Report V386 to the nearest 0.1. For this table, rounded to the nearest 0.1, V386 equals 32.6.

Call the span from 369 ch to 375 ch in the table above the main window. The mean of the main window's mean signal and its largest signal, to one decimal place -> 30.5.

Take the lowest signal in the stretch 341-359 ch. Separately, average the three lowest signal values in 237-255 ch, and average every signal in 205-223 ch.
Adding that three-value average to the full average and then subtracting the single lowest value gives 22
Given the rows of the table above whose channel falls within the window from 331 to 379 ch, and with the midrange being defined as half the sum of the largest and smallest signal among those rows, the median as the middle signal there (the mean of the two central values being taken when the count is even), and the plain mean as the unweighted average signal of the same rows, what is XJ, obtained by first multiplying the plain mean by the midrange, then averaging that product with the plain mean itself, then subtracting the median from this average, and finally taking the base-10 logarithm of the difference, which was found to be 2.633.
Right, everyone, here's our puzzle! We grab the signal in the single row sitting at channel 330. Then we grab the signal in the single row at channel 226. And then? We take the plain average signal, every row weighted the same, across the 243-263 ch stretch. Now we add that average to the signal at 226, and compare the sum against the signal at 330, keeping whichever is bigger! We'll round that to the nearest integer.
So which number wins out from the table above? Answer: 62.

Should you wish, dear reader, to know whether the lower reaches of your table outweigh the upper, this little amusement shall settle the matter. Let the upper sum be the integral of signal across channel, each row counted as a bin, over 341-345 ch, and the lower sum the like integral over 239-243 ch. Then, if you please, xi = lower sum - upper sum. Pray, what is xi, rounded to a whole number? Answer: -19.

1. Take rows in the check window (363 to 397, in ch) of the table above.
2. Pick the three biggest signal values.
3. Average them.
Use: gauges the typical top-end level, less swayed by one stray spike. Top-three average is 31.9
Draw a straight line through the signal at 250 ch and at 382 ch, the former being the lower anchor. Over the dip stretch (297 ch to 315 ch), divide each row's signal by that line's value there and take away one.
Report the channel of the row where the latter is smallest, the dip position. 310 ch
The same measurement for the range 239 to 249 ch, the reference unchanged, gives 240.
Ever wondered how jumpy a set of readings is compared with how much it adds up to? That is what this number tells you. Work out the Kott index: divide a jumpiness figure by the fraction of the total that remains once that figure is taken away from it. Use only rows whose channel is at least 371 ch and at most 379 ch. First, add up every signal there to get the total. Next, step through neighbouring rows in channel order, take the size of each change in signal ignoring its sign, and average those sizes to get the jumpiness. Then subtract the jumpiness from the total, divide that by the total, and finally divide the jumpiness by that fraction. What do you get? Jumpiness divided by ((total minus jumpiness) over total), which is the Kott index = 2.2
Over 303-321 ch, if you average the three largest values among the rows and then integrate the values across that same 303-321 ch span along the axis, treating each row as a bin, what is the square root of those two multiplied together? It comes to 129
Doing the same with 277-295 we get 126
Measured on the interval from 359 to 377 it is 129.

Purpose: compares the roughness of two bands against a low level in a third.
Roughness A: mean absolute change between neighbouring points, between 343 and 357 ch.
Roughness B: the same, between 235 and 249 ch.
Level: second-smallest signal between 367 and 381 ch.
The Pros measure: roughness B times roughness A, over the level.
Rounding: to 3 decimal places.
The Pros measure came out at 0.061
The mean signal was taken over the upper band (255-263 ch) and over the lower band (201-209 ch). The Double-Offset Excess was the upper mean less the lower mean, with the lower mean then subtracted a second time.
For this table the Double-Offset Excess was -13.6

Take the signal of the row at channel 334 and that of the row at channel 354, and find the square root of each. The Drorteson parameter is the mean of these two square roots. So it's 5.49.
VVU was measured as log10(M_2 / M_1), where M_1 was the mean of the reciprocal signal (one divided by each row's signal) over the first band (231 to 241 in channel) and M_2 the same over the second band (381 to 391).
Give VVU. -0.133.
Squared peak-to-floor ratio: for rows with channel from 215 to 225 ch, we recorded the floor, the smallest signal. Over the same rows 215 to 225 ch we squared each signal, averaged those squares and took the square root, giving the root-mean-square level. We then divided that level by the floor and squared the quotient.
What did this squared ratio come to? 1.06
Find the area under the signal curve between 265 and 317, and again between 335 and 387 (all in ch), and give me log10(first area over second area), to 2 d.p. -0.01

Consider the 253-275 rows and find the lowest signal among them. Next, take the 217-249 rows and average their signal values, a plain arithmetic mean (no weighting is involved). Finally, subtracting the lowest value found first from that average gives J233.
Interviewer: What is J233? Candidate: -1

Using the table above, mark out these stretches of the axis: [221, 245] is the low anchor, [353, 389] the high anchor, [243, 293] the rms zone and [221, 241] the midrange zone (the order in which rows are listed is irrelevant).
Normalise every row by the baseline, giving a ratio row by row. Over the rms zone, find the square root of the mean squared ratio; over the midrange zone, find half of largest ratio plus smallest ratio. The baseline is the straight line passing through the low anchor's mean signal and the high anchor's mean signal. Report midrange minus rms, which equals -0.10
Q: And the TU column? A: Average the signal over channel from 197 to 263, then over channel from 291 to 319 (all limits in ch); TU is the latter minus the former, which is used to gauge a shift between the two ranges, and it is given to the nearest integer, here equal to 3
